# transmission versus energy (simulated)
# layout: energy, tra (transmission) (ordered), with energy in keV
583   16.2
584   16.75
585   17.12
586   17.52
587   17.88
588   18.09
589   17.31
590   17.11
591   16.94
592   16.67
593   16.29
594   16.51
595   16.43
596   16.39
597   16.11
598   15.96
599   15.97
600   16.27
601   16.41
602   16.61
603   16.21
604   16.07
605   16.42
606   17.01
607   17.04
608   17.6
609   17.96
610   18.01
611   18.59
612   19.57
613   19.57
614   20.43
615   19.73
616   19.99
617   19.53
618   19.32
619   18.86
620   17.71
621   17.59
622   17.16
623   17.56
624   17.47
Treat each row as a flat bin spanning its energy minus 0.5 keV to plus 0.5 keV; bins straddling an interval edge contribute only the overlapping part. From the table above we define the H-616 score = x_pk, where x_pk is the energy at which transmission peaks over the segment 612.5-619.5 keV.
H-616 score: 614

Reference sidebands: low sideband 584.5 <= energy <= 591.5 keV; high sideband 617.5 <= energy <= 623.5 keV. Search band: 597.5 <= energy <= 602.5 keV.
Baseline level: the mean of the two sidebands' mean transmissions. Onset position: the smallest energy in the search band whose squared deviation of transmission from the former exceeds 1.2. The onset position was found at 598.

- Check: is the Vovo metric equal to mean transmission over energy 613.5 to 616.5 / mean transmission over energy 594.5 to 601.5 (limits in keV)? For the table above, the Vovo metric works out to 1.24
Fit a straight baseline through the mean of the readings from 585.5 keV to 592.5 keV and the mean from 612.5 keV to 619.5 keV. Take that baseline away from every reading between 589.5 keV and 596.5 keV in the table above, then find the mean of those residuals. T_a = -1.1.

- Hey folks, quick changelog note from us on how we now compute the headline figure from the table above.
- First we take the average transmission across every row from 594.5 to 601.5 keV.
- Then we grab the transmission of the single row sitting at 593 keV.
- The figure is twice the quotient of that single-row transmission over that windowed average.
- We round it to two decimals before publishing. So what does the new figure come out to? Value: 2.01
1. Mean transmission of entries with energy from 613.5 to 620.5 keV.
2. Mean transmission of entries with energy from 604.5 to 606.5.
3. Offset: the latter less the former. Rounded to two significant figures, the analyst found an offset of -2.7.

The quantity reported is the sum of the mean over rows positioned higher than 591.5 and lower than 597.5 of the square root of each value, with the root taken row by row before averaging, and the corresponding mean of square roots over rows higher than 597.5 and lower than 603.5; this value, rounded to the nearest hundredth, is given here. 8.08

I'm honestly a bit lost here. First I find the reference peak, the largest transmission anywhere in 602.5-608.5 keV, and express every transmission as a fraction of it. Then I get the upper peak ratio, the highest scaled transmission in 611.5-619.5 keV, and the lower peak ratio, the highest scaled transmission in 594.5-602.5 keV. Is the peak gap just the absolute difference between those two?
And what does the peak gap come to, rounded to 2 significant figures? 0.22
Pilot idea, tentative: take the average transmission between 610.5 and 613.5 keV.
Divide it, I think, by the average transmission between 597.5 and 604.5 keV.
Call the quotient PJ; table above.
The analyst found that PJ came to 1.19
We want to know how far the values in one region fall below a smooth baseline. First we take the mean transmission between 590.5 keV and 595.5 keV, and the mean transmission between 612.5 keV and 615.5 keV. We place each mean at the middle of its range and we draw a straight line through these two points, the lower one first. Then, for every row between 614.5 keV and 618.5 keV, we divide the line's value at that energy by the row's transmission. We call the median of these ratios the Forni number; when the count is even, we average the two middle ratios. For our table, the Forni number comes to 1.03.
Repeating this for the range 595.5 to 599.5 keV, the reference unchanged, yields 1.08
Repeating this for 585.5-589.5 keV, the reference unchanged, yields 0.88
